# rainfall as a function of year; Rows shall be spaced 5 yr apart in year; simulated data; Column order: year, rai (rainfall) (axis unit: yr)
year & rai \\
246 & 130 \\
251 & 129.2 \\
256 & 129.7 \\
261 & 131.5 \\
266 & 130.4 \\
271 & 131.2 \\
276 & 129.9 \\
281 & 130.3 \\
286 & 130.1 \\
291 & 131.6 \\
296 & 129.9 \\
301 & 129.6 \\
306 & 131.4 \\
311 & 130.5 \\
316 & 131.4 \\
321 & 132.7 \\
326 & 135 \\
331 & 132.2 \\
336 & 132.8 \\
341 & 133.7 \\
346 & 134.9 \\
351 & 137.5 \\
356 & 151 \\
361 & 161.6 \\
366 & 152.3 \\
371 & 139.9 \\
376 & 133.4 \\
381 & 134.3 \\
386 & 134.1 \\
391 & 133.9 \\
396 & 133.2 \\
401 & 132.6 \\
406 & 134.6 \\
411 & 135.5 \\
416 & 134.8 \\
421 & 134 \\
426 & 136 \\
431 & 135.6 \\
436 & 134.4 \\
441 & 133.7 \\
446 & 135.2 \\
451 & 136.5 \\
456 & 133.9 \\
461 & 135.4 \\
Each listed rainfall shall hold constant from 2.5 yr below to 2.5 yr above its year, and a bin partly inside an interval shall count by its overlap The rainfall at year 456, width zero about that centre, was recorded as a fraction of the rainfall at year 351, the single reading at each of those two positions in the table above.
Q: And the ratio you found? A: 0.97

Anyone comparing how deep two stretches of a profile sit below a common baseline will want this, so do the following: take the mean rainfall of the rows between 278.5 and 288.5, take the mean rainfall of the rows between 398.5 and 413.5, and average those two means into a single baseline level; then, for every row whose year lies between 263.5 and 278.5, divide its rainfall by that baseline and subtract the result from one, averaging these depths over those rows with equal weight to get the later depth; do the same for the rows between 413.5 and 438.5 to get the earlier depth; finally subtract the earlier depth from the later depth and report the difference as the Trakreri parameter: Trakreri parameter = 0.034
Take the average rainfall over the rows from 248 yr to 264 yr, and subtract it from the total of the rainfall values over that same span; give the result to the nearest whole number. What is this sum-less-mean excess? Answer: 260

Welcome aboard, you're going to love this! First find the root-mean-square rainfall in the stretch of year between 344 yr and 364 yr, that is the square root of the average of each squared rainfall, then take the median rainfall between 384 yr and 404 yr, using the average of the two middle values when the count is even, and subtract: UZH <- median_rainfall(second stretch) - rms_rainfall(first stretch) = -13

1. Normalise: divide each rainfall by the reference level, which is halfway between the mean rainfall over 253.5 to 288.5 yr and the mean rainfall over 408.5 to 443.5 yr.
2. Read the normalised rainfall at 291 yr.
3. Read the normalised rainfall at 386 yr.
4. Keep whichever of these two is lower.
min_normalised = 0.99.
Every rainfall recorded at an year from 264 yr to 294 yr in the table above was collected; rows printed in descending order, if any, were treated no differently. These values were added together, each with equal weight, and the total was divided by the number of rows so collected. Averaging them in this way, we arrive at 131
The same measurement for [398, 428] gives 135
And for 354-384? 145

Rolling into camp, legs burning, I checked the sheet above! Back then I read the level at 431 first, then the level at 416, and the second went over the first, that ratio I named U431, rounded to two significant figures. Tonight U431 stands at 0.99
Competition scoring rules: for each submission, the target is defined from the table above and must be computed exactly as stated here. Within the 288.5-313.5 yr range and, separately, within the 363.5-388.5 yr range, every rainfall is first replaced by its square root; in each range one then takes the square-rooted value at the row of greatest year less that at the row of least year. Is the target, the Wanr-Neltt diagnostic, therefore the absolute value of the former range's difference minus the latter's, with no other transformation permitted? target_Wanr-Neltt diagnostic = 0.713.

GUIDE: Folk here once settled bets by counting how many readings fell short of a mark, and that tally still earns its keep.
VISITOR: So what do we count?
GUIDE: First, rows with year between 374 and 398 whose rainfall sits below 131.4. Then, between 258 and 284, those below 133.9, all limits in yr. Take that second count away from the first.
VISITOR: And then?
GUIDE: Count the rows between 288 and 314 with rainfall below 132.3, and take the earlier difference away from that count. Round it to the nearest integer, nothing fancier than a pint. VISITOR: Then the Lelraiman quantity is 10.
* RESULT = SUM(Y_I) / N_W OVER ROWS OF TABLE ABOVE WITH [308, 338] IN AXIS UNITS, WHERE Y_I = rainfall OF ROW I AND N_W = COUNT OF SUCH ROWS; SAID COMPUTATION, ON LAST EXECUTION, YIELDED 132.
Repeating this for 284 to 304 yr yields 130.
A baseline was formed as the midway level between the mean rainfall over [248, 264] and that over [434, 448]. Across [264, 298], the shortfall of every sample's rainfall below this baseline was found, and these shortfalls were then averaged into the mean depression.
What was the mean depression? 1.8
